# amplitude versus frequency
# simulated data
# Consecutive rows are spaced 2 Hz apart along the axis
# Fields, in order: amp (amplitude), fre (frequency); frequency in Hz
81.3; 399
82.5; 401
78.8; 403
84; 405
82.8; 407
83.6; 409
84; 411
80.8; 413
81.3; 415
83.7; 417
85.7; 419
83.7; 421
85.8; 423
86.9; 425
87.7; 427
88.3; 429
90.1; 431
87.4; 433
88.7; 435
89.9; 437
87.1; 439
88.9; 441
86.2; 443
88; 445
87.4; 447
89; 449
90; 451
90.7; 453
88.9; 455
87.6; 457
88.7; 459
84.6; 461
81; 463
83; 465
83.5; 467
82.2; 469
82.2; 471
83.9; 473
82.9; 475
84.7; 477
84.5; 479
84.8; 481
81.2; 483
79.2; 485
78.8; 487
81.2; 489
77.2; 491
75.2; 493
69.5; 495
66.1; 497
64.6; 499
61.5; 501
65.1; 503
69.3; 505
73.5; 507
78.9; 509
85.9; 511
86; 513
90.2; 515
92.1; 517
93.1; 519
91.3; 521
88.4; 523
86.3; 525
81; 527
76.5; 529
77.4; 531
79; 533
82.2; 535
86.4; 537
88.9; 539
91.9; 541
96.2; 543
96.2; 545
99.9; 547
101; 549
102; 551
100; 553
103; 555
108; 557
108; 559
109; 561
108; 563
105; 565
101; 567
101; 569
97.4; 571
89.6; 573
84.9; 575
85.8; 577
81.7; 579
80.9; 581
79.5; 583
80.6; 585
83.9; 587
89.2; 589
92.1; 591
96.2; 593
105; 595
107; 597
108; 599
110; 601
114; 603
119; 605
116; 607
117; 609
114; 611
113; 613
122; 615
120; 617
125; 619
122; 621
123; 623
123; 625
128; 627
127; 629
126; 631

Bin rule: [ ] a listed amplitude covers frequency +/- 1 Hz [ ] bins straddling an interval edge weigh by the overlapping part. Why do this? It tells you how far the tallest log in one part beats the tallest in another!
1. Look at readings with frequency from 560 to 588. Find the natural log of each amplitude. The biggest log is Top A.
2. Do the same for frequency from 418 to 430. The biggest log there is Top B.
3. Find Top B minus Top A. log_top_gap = -0.21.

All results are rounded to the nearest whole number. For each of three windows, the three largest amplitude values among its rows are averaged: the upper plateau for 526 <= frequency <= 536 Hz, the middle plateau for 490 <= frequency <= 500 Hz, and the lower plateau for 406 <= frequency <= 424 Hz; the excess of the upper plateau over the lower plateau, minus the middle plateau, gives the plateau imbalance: -78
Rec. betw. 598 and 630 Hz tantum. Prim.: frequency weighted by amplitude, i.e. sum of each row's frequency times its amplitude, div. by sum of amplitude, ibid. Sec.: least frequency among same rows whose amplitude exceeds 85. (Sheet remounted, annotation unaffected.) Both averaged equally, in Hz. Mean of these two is 606.7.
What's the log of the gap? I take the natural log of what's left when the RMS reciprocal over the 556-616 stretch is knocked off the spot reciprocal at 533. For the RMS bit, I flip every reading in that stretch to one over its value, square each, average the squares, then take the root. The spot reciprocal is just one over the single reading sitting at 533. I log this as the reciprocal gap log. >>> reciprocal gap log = -6.0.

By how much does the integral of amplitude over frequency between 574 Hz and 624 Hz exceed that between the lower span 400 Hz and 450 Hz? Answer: 895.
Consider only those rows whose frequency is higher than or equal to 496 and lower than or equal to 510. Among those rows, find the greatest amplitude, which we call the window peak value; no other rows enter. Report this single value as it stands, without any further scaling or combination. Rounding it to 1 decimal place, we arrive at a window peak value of 78.9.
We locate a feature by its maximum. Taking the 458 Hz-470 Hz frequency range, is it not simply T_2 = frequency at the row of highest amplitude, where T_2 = 459 Hz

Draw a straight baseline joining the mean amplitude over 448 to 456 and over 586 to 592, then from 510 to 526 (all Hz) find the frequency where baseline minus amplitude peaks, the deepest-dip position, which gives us 511 Hz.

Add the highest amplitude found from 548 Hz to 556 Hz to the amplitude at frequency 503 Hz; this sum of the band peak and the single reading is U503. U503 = 168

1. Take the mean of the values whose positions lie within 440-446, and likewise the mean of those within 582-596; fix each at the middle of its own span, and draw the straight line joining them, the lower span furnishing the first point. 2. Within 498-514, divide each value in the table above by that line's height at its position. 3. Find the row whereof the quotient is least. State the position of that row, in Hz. 501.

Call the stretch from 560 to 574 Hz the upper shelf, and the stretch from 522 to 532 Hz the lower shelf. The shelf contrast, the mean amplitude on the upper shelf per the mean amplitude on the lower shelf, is 1.24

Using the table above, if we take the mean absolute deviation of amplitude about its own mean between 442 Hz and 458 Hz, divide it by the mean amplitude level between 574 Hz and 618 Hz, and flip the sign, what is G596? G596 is -0.01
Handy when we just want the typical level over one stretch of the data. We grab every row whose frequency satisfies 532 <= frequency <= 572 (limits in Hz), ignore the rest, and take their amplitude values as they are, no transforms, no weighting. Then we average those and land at 98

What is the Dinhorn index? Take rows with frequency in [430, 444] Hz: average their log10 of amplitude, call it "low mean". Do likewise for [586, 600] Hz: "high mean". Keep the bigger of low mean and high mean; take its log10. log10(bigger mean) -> 0.298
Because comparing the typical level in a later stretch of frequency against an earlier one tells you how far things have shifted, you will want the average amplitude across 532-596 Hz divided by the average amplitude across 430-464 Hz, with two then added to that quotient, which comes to 3.07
